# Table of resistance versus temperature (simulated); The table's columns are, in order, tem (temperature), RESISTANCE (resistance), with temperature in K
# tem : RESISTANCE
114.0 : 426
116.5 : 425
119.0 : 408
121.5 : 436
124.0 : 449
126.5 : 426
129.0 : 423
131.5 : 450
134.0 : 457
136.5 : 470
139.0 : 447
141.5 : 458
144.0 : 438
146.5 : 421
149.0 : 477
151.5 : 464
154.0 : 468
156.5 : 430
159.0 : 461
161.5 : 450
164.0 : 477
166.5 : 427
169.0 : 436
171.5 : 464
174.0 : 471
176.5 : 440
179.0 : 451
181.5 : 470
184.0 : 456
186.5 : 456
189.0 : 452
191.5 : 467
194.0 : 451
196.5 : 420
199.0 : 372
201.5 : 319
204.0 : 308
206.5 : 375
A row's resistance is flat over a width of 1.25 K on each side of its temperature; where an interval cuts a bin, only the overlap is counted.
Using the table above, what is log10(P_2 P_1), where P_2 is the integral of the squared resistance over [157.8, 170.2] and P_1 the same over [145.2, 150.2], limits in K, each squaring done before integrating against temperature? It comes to 12.4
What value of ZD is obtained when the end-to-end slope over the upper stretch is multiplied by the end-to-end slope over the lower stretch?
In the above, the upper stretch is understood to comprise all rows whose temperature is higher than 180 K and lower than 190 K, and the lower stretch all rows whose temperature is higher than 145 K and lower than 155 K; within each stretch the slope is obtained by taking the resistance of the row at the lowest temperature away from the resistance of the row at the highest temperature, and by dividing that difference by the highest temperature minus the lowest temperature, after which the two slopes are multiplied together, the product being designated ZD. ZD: -15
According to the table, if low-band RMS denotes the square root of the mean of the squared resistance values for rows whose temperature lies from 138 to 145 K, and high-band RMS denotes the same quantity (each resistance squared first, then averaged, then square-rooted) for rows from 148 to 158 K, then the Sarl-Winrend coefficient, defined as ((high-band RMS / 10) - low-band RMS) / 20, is -20.1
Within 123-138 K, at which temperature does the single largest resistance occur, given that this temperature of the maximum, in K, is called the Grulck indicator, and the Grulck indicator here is 136.5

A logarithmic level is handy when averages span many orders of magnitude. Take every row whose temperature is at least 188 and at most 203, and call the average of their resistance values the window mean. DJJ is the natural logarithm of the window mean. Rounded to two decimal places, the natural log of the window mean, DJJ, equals 6.02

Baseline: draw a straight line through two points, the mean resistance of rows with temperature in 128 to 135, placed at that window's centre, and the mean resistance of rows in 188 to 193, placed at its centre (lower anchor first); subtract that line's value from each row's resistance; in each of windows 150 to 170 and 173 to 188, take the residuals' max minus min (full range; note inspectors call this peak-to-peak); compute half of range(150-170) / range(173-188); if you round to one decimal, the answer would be 0.8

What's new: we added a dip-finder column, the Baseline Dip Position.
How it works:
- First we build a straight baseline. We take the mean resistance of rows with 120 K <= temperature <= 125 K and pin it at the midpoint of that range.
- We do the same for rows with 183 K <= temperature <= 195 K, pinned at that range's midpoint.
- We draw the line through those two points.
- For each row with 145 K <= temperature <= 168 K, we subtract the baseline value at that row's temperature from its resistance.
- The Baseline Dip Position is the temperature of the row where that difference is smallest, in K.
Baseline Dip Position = 146.5 K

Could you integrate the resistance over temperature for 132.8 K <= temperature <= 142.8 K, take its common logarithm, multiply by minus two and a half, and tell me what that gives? -9.15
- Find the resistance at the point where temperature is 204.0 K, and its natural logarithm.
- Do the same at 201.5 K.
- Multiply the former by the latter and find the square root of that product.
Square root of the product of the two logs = 5.75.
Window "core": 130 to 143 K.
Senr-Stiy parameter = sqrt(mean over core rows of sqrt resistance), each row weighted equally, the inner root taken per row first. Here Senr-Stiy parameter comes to 4.62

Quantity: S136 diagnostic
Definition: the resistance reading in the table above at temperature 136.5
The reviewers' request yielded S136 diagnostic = 470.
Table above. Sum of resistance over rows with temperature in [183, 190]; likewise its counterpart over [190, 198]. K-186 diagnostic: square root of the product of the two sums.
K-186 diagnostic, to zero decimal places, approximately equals 1351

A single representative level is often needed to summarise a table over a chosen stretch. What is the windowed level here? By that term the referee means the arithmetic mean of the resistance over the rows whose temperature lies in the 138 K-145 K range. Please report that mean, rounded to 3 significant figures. 448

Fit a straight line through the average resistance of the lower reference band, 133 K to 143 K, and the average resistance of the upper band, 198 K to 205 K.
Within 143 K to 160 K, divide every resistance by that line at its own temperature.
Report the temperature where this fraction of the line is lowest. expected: 146.5 K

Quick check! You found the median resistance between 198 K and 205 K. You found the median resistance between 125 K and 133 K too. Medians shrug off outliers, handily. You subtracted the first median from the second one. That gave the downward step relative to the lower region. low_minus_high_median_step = 107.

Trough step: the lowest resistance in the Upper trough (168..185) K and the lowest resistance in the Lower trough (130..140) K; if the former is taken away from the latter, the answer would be 11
